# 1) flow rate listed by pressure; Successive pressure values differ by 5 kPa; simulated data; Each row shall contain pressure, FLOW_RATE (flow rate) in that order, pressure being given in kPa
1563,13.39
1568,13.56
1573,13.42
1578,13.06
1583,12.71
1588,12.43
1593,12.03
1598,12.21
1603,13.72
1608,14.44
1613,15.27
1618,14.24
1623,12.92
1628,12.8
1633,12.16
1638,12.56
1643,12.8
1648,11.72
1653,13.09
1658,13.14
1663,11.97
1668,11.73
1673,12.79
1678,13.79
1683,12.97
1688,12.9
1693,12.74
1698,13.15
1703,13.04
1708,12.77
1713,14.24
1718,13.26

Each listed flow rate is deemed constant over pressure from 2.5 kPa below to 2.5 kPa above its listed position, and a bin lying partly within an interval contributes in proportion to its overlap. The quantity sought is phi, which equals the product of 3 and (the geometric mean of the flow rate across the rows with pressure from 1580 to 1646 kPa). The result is 39.2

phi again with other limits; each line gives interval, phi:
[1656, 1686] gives 38.1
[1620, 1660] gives 37.9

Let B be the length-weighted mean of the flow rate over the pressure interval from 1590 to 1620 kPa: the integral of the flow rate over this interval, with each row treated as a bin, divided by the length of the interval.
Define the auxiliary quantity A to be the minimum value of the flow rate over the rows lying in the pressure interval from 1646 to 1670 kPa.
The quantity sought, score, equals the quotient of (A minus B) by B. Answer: -0.14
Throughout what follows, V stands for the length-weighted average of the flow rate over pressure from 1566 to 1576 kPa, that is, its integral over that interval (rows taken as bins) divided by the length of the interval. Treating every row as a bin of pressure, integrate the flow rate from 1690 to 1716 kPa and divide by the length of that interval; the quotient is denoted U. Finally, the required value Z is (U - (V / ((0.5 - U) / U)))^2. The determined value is 739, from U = 13.2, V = 13.5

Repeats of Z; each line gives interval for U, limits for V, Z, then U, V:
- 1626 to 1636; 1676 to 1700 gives 682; 12.5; 13.1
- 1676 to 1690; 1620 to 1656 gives 693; 13.2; 12.6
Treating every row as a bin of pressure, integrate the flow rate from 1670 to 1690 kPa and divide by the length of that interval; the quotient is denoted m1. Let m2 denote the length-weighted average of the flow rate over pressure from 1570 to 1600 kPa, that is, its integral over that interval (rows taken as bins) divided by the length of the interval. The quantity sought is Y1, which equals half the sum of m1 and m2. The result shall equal 12.9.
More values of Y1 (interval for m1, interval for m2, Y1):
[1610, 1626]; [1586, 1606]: 13.4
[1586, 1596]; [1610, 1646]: 12.7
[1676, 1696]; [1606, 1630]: 13.5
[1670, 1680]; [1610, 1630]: 13.5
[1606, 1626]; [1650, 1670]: 13.3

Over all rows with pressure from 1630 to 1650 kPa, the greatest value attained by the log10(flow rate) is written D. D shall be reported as 1.107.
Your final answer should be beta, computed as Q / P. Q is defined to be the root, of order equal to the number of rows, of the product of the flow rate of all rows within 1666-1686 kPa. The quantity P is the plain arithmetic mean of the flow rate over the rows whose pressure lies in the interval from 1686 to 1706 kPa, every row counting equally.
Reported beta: 0.99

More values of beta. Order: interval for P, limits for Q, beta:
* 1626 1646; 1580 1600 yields 0.98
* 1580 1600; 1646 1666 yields 1.01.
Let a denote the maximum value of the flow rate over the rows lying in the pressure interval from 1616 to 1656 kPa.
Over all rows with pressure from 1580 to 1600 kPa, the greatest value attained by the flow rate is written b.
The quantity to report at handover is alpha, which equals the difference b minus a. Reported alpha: -1.5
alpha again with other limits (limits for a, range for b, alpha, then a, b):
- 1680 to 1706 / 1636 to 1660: 0.0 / 13.15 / 13.14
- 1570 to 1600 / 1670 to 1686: 0.4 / 13.42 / 13.79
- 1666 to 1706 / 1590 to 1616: 1.5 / 13.79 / 15.27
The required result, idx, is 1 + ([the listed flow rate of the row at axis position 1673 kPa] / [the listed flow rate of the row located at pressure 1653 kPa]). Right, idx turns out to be 1.98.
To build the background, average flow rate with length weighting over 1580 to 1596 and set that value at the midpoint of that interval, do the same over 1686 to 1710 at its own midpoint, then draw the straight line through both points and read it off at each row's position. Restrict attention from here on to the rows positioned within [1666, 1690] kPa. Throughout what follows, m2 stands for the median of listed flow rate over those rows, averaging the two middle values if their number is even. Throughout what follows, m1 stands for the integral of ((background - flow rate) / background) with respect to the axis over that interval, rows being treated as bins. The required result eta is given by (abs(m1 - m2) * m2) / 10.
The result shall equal 16.7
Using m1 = -0.05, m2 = 12.9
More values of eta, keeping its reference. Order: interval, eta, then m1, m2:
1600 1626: 24.8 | -3.18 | 14.2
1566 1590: 18.8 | -1.32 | 13.1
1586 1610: 16.6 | -0.95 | 12.4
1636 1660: 16.3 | 0.06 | 12.8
